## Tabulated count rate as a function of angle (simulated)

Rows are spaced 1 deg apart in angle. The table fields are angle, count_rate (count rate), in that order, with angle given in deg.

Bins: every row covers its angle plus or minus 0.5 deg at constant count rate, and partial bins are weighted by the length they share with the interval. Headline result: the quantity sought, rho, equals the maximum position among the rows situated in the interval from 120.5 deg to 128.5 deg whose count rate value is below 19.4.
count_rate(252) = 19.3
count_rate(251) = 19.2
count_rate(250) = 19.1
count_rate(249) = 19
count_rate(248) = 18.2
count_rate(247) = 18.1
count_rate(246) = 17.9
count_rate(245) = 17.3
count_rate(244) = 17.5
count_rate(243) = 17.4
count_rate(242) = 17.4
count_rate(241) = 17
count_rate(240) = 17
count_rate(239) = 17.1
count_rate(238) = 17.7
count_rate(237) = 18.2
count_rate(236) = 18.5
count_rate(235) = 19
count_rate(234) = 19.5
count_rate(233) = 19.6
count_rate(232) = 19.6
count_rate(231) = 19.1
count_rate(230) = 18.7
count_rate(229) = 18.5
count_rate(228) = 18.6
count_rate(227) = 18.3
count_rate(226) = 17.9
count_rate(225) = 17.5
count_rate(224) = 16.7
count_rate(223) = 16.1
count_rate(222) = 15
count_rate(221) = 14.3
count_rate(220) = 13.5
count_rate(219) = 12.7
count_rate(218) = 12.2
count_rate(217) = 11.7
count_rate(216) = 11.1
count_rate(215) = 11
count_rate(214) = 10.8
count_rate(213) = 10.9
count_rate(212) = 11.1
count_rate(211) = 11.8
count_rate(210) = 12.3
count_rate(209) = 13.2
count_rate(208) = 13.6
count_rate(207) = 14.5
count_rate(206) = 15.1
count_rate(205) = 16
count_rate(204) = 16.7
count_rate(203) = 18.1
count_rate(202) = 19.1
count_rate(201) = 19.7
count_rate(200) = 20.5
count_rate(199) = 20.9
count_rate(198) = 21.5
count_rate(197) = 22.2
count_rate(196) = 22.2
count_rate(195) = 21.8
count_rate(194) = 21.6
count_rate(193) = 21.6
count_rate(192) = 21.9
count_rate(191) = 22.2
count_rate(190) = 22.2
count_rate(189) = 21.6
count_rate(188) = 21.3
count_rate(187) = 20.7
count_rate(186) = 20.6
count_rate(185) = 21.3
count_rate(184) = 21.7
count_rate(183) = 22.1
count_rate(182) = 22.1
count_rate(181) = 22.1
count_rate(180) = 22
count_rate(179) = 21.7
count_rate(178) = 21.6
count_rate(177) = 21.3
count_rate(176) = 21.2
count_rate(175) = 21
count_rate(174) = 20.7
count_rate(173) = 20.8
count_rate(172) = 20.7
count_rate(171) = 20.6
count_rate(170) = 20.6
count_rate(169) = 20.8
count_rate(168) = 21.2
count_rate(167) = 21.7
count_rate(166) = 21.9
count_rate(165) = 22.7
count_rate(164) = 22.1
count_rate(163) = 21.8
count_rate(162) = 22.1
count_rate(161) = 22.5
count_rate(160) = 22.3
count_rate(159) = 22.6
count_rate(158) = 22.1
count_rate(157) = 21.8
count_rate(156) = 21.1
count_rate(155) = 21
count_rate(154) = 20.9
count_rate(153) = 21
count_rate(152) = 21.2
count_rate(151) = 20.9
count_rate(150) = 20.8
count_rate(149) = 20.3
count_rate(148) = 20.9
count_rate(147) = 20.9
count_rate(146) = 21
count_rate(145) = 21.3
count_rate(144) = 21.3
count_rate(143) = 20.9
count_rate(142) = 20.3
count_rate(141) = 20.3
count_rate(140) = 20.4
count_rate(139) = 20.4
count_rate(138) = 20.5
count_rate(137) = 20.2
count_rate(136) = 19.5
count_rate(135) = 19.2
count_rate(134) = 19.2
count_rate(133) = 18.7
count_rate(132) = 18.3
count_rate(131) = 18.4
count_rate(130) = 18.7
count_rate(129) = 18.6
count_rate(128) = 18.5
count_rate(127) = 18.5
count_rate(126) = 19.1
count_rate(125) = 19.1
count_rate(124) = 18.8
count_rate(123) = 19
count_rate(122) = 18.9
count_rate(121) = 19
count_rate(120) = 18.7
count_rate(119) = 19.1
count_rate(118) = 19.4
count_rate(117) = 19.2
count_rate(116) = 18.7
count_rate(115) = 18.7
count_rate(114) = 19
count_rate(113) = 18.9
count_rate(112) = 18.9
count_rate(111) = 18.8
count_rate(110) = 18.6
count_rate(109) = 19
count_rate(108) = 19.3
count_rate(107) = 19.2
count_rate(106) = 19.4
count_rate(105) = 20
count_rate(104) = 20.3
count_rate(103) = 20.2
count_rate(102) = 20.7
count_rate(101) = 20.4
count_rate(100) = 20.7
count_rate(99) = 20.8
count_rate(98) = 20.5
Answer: 128 deg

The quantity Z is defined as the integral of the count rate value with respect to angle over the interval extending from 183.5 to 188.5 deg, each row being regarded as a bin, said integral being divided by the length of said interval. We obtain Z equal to 21.1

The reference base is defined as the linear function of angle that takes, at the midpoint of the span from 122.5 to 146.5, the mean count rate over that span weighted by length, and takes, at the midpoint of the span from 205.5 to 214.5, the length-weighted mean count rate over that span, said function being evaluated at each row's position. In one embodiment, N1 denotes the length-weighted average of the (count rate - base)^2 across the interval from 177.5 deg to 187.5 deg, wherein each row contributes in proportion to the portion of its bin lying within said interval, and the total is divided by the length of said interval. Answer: 42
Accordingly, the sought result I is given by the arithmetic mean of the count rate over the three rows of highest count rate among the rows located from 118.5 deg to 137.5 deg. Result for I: 20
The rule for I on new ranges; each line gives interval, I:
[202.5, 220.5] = 17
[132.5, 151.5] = 21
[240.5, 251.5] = 19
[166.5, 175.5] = 21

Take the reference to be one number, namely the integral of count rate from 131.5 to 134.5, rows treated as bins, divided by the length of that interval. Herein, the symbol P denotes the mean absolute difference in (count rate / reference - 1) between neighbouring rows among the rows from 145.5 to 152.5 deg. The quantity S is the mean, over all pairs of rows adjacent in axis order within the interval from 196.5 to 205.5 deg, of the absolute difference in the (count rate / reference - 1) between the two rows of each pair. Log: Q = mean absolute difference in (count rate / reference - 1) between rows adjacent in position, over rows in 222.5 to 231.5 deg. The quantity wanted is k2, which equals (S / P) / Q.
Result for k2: 136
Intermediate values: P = 0.014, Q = 0.021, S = 0.041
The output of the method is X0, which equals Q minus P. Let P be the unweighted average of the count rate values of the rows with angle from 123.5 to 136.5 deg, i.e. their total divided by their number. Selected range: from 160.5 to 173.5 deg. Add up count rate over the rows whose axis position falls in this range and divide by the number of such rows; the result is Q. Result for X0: 3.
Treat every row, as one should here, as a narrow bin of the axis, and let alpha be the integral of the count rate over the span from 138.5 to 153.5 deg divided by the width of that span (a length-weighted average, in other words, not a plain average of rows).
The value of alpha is 20.8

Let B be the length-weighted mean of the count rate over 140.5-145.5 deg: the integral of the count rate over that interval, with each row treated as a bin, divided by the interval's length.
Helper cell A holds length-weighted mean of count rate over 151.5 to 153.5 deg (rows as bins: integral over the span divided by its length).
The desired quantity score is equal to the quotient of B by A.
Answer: 0.99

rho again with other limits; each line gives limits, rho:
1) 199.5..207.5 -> 207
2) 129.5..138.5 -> 135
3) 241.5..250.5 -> 250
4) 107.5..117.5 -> 117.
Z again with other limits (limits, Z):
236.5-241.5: 17.4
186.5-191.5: 21.6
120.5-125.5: 19.0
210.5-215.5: 11.1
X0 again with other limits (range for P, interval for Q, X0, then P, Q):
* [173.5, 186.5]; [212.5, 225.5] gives -8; 21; 13.3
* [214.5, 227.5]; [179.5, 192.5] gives 7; 14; 21.7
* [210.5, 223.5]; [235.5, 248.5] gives 5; 12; 17.6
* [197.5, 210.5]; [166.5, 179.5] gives 4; 17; 21.1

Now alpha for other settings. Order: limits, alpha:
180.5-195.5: 21.7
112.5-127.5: 18.9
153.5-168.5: 21.9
